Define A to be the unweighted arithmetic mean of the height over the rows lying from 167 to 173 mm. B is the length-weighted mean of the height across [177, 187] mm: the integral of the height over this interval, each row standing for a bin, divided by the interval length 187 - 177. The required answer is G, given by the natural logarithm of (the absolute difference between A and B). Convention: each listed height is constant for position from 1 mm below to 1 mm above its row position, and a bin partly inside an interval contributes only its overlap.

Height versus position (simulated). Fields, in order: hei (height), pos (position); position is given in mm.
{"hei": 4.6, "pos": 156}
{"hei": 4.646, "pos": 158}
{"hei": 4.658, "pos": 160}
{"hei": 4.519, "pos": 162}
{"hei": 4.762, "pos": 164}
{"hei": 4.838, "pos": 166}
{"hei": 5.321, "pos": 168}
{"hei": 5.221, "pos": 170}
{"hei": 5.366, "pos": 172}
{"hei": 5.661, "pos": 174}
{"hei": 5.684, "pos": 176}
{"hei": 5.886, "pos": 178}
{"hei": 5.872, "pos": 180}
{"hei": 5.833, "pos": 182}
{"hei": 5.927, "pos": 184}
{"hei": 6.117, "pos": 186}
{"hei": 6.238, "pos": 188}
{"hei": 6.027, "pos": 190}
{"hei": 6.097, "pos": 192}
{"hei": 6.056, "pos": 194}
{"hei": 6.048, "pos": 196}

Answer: -0.47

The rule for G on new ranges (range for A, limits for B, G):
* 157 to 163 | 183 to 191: 0.38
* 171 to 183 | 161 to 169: -0.15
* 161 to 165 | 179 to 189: 0.31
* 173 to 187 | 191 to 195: -1.50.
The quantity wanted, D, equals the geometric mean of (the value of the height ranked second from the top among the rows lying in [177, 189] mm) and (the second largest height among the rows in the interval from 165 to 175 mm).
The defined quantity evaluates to 5.73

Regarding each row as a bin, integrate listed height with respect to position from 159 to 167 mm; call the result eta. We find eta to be 38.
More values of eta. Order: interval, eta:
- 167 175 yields 43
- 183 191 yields 49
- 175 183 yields 47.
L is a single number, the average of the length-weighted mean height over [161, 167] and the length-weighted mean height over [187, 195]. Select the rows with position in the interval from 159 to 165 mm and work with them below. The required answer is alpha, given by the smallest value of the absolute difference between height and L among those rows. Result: 0.643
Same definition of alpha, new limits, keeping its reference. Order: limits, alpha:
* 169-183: 0.039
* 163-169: 0.084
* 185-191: 0.622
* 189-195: 0.622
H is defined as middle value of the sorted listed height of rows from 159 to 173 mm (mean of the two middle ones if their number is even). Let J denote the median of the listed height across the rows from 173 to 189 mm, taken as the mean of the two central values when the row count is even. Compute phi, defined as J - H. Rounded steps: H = 4.8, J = 5.88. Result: 1.04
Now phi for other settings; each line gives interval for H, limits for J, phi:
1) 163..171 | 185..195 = 1.07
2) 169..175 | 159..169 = -0.60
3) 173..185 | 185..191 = 0.26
